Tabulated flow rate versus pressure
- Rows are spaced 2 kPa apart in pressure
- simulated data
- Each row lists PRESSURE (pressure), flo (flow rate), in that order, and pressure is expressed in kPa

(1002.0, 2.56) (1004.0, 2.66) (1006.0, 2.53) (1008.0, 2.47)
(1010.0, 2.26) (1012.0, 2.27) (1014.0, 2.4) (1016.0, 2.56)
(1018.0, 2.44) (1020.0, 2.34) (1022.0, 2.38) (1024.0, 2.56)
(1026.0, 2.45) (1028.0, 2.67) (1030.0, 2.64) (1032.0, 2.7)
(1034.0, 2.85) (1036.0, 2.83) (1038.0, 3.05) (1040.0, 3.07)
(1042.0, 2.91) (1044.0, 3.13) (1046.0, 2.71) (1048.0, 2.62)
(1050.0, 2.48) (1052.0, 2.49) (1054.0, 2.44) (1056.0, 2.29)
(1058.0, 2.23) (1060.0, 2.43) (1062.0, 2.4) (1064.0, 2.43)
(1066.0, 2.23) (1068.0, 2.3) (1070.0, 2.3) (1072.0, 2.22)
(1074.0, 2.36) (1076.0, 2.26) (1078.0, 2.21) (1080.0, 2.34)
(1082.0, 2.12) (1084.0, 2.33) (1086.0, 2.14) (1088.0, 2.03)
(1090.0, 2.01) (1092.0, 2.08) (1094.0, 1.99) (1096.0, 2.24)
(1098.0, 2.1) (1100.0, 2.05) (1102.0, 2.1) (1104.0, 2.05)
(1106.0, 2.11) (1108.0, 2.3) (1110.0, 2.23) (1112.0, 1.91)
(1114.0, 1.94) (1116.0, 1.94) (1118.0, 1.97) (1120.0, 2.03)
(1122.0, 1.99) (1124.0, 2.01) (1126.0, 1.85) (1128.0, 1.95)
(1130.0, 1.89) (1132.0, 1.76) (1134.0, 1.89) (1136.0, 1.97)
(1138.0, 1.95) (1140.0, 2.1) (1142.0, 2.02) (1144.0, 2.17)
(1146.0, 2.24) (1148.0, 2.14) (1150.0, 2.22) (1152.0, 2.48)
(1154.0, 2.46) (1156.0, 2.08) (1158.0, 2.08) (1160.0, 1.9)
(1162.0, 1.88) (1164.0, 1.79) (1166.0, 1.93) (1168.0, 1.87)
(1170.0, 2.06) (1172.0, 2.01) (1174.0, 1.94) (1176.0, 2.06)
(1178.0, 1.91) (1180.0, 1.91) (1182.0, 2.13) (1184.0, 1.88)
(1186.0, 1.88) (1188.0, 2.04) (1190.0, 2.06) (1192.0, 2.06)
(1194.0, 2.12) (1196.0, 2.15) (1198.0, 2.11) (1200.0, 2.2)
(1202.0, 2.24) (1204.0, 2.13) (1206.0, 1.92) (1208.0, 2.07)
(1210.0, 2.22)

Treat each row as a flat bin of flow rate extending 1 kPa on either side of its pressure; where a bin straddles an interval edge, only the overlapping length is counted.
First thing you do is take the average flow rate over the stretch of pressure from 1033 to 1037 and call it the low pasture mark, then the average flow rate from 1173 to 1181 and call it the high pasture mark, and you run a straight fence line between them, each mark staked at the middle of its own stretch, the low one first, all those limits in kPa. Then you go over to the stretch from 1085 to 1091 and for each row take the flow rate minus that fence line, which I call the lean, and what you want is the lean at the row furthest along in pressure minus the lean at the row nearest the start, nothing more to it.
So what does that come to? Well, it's -0.11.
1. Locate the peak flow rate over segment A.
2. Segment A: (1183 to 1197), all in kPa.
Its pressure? 1196.0 kPa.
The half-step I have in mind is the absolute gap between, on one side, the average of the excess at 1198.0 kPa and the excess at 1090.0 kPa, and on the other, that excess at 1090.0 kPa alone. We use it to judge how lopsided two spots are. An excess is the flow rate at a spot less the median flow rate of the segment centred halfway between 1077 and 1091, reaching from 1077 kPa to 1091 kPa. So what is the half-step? 0.05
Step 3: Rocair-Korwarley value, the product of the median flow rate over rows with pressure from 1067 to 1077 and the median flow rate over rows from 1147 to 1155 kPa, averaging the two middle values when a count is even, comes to 5.4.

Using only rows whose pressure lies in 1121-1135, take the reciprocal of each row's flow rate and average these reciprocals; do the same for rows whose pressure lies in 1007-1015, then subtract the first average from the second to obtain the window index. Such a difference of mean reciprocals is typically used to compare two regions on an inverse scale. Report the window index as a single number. -0.100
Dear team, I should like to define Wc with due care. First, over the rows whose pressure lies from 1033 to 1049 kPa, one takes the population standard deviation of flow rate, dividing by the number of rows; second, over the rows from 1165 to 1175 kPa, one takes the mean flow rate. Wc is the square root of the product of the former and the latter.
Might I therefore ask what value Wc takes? 0.57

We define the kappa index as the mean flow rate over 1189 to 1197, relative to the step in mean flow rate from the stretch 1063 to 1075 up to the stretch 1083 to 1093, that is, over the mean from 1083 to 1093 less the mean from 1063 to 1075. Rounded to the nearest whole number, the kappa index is -11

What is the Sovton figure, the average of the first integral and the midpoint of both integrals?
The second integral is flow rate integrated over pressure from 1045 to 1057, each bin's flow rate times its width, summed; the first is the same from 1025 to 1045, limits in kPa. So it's 50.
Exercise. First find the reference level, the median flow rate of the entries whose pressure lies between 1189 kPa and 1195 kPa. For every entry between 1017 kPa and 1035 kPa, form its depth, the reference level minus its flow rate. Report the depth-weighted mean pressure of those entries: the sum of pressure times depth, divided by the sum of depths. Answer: 1027.5 kPa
